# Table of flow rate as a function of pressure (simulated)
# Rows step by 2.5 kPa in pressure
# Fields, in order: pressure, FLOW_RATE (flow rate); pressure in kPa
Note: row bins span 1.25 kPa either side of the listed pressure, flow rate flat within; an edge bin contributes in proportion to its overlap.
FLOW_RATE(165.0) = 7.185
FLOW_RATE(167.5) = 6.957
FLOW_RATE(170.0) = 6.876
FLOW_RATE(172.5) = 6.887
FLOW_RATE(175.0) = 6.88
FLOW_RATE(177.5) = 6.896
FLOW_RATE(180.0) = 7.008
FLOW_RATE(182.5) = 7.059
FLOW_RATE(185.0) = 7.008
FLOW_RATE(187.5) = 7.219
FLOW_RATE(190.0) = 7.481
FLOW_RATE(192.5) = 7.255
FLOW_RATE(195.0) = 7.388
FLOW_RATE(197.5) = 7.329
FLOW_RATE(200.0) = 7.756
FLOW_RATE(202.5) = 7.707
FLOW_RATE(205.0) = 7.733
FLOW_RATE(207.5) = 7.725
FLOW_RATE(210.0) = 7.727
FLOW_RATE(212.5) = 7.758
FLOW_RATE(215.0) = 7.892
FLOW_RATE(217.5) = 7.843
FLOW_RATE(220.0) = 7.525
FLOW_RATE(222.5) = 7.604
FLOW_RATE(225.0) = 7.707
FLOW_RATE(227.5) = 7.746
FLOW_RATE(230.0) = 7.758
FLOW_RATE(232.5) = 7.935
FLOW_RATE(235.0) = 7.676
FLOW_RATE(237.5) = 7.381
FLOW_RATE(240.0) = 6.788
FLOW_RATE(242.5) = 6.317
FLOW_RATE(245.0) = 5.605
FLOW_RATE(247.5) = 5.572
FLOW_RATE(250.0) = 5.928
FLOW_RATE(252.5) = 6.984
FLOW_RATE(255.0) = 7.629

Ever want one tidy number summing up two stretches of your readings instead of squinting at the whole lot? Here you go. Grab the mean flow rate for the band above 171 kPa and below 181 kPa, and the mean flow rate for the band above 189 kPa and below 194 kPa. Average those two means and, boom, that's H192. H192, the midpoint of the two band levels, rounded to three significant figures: 7.14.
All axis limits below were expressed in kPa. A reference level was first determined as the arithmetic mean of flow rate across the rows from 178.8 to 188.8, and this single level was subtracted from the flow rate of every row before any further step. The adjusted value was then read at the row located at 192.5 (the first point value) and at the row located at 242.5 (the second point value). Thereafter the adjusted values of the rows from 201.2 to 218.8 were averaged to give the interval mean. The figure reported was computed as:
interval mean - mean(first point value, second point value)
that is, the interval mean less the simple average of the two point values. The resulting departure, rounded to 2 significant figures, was 0.98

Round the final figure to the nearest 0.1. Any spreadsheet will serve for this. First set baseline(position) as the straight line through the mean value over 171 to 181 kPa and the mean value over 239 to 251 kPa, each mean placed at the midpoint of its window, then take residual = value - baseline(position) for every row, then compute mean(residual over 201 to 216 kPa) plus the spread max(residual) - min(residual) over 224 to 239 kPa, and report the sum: 1.7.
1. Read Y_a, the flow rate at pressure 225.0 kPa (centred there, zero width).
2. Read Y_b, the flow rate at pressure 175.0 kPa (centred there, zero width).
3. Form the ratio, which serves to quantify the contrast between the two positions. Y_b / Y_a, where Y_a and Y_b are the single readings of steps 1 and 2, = 0.89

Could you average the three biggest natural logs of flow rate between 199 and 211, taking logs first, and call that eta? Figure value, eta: 2.05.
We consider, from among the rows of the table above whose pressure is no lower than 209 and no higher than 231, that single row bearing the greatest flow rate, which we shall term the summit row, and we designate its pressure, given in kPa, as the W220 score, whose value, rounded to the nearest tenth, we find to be 215.0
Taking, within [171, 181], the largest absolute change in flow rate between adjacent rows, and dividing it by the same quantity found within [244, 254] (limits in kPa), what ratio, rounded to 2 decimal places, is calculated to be 0.11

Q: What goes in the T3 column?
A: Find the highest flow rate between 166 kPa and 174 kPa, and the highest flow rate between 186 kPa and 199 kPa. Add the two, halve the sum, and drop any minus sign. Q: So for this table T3 7.22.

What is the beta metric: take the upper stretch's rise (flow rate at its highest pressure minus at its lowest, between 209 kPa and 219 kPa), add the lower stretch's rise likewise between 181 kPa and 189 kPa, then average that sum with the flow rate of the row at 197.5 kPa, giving 3.8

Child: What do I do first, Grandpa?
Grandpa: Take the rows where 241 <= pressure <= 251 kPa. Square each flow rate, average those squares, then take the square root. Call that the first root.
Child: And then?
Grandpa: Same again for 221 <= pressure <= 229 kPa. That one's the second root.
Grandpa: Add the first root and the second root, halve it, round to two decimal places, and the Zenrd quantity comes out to 6.77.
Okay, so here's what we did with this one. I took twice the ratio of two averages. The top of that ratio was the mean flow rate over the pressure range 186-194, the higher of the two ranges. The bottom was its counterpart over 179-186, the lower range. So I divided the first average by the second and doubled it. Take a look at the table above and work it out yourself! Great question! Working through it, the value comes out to 2.08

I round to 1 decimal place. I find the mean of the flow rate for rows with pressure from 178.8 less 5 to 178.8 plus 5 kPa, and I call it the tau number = 7.0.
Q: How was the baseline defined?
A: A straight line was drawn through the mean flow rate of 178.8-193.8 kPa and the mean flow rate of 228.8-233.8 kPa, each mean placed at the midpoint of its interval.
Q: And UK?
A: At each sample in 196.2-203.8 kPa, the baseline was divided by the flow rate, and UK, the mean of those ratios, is 0.972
